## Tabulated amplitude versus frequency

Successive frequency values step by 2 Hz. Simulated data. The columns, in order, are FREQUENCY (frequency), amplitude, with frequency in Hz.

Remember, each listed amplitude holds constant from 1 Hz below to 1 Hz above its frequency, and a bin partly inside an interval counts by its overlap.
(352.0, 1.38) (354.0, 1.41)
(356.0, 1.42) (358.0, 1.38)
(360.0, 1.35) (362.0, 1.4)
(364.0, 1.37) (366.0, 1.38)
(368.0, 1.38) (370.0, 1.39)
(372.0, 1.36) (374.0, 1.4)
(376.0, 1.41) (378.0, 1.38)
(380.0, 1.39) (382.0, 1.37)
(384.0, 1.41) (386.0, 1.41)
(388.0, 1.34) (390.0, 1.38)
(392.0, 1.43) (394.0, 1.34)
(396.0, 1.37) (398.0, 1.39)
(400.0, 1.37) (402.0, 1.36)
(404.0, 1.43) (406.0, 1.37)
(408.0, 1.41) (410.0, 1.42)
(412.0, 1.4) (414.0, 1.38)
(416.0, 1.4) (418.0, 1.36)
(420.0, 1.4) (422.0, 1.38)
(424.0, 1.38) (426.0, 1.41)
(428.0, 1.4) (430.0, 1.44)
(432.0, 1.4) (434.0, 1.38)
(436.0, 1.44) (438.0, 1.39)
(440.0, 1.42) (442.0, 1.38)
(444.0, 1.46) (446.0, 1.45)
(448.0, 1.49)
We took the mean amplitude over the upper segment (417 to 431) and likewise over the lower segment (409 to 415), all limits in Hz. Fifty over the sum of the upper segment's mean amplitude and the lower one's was 17.9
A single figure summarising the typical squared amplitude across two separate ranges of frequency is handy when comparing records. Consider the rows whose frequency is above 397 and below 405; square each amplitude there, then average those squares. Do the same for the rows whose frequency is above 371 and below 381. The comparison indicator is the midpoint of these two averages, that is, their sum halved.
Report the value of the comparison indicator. 1.93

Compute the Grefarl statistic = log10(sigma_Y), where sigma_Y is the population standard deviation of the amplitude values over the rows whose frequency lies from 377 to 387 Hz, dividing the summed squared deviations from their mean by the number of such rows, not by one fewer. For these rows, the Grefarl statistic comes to -1.80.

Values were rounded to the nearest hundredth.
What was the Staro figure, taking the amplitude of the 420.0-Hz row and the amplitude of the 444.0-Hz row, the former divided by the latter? 0.96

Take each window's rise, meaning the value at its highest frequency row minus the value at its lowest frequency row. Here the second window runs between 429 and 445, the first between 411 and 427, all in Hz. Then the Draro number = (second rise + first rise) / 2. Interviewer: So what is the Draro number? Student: 0.015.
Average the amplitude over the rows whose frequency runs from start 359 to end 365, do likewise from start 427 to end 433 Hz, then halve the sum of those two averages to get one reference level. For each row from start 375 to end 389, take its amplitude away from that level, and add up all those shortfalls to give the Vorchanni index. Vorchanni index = 0.043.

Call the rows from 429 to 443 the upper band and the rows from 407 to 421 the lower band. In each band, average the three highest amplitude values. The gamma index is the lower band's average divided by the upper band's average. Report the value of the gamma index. 0.98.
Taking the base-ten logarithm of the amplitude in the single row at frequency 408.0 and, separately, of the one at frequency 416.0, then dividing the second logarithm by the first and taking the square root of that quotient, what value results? 0.99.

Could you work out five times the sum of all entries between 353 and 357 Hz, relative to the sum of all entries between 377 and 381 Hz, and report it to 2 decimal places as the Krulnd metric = 5.11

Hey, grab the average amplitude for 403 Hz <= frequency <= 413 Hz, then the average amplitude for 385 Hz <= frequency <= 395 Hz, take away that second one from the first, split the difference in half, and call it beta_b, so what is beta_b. 0.013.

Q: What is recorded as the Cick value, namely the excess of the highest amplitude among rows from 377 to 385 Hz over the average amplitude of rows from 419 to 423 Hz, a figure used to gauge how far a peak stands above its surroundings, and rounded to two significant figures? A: 0.020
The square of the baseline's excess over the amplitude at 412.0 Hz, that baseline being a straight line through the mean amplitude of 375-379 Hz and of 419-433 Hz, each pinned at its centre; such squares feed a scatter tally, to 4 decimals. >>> 0.0000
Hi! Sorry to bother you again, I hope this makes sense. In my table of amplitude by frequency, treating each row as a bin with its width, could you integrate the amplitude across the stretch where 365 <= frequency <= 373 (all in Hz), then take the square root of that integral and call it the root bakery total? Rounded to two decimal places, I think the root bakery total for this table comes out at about 3.32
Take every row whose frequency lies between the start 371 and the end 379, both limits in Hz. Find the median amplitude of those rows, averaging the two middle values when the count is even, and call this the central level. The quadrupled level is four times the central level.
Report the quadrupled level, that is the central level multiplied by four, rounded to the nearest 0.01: 5.56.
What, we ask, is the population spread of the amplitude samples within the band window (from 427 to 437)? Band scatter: 0.024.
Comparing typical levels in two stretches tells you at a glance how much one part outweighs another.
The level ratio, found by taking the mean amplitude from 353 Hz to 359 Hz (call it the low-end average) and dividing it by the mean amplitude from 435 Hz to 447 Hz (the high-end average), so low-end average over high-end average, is 0.99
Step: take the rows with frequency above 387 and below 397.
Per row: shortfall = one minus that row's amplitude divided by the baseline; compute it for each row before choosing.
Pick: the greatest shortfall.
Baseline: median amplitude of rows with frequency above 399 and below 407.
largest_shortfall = 0.022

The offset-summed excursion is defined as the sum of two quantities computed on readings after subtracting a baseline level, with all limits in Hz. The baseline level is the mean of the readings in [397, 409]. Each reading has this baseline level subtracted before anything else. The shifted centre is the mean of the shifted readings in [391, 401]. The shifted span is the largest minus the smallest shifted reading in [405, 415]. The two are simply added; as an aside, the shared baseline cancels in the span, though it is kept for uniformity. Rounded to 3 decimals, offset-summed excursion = 0.042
